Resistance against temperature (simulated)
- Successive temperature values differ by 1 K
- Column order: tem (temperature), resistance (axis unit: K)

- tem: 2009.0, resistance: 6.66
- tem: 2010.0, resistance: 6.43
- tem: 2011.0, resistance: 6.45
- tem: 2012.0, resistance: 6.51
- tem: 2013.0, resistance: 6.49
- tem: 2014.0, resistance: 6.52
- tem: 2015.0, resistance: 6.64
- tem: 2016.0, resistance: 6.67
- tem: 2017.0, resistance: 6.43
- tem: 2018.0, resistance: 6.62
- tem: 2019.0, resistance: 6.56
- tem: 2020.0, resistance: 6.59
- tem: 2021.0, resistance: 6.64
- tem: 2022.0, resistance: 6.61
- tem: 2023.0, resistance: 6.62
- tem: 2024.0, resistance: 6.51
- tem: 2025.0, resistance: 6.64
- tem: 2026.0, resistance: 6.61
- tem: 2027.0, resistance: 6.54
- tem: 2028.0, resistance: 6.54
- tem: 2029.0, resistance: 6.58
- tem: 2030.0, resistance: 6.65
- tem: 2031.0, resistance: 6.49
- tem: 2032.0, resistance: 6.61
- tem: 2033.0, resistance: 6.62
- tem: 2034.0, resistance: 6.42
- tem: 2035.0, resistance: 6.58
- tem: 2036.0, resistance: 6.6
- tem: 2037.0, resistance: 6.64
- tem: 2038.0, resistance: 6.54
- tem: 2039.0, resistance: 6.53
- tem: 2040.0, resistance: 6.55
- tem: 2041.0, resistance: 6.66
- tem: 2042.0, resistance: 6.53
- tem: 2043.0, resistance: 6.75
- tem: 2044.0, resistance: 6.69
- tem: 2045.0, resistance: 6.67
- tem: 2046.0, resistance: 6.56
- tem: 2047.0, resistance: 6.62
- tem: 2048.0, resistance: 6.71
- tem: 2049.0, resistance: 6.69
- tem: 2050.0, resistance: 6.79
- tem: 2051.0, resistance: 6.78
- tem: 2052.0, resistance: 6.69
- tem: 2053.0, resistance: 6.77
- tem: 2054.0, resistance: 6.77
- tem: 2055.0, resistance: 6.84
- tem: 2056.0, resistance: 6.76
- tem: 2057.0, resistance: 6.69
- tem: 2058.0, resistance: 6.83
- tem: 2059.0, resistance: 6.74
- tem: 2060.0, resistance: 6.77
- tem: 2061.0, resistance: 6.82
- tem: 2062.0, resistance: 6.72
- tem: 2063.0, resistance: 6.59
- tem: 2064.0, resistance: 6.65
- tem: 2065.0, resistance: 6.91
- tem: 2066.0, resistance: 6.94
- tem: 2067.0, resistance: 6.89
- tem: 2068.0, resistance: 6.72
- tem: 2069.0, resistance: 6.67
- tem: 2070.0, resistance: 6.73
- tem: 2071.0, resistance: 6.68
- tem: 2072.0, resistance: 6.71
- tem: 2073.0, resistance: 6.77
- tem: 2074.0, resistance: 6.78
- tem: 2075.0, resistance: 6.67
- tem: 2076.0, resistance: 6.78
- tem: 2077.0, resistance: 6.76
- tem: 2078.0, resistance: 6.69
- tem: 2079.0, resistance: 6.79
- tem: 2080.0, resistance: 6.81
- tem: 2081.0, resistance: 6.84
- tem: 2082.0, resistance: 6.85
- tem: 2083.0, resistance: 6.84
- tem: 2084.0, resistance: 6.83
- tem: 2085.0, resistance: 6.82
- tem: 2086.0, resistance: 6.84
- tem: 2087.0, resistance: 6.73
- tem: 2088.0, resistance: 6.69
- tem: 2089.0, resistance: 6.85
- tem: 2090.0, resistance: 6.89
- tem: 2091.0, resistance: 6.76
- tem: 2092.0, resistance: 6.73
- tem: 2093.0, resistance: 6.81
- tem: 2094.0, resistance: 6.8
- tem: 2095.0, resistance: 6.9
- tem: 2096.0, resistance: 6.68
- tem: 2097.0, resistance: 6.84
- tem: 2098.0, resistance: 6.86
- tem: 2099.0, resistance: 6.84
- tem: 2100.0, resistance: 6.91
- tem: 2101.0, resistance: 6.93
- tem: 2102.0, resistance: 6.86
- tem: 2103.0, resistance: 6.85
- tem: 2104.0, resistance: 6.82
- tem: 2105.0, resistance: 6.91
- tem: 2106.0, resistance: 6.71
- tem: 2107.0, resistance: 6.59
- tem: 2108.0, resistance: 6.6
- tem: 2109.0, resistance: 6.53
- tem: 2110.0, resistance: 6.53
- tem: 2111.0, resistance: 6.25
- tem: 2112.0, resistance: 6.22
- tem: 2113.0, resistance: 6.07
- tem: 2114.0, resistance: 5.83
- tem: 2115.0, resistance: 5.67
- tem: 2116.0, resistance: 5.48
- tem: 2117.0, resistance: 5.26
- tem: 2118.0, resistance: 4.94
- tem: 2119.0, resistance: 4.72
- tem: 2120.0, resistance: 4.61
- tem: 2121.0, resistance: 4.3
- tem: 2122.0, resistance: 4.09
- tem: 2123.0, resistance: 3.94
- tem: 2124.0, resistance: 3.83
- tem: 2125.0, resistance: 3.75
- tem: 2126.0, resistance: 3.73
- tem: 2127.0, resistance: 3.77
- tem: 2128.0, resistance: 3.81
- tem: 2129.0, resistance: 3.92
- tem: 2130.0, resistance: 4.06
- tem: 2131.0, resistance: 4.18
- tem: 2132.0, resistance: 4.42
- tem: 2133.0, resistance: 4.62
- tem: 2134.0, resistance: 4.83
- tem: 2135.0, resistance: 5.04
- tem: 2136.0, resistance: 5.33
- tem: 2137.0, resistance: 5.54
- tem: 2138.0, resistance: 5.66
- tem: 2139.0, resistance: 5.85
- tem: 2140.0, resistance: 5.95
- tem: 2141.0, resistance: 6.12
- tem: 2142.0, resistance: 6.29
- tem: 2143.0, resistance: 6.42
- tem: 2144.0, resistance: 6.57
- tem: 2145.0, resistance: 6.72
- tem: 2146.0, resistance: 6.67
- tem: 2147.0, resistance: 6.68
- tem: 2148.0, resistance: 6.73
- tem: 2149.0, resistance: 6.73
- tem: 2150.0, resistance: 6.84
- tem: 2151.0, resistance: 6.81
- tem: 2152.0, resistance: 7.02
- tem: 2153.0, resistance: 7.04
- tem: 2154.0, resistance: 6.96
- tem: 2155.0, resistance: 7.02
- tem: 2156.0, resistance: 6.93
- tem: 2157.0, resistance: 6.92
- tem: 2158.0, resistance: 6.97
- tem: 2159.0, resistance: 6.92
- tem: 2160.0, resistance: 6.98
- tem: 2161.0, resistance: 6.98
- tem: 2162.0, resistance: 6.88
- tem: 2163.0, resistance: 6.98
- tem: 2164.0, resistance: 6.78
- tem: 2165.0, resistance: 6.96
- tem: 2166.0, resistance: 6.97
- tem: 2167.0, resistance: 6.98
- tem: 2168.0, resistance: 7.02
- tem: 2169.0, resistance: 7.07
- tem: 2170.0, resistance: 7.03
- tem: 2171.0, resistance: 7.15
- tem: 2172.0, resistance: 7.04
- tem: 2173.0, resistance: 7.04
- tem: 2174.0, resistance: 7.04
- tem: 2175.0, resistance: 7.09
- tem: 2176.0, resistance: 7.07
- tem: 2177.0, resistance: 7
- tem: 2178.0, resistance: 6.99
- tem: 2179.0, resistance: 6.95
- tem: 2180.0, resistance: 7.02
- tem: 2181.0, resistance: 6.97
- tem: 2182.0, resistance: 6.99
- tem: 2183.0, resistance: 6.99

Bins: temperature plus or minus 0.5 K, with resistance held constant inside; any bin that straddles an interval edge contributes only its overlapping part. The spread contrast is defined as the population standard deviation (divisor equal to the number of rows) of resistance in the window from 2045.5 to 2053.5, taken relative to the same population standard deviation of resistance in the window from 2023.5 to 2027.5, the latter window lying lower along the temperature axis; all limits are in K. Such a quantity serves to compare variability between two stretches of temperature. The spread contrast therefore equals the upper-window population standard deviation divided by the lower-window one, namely 1.4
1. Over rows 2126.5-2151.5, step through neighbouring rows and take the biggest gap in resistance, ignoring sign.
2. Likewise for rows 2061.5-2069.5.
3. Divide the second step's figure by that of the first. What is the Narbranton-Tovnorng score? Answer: 0.90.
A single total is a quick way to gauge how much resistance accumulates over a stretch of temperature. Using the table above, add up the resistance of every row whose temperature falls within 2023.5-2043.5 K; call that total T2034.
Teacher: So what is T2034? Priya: 131.6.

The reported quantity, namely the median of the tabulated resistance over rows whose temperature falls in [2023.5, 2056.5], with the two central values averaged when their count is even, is 6.6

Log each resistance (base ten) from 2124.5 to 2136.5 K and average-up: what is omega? 0.63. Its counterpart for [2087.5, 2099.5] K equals 0.83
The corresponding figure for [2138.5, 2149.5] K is 0.81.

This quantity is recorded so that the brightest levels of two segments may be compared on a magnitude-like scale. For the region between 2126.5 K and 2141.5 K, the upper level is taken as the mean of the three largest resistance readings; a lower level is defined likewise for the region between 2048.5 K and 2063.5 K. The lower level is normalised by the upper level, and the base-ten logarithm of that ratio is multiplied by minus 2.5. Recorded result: -0.15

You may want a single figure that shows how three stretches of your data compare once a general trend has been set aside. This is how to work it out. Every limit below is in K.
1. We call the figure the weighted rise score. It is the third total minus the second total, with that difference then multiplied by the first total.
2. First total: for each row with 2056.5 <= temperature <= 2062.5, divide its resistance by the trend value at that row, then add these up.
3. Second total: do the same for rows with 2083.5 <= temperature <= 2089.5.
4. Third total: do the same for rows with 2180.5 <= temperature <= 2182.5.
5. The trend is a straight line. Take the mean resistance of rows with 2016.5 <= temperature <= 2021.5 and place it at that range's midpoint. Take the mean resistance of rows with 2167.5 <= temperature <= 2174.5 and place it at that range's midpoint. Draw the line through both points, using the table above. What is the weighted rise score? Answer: -24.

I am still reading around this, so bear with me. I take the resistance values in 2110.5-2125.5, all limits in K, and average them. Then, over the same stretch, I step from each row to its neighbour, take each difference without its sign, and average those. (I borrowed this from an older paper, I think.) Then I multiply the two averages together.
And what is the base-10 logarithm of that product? 0.0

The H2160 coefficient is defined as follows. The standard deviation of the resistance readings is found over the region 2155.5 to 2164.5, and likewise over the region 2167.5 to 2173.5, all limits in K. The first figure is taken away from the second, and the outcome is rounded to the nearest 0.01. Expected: -0.02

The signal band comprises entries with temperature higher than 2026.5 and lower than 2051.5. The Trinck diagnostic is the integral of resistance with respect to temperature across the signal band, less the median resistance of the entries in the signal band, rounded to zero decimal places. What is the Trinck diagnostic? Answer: 159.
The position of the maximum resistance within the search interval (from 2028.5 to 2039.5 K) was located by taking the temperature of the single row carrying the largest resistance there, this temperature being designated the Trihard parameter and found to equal 2030.0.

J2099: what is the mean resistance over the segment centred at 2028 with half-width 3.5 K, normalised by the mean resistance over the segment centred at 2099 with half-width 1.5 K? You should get 0.958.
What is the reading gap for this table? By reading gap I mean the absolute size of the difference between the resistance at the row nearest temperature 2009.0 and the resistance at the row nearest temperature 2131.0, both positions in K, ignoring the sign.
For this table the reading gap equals 2.5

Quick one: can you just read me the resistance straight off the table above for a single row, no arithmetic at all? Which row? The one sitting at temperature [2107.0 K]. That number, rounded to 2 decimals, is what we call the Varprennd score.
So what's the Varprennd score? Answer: 6.59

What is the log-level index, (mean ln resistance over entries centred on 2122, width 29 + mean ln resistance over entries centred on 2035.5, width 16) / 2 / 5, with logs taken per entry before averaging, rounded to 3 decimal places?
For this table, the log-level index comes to 0.346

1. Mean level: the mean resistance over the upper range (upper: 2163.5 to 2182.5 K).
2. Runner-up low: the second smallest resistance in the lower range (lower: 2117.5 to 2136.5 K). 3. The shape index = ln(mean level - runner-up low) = 1.2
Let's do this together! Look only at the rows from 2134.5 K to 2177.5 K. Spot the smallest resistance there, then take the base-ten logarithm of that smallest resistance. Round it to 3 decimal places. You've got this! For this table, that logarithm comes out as 0.702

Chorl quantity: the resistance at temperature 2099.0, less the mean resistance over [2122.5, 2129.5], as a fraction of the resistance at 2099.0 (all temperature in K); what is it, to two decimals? 0.44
